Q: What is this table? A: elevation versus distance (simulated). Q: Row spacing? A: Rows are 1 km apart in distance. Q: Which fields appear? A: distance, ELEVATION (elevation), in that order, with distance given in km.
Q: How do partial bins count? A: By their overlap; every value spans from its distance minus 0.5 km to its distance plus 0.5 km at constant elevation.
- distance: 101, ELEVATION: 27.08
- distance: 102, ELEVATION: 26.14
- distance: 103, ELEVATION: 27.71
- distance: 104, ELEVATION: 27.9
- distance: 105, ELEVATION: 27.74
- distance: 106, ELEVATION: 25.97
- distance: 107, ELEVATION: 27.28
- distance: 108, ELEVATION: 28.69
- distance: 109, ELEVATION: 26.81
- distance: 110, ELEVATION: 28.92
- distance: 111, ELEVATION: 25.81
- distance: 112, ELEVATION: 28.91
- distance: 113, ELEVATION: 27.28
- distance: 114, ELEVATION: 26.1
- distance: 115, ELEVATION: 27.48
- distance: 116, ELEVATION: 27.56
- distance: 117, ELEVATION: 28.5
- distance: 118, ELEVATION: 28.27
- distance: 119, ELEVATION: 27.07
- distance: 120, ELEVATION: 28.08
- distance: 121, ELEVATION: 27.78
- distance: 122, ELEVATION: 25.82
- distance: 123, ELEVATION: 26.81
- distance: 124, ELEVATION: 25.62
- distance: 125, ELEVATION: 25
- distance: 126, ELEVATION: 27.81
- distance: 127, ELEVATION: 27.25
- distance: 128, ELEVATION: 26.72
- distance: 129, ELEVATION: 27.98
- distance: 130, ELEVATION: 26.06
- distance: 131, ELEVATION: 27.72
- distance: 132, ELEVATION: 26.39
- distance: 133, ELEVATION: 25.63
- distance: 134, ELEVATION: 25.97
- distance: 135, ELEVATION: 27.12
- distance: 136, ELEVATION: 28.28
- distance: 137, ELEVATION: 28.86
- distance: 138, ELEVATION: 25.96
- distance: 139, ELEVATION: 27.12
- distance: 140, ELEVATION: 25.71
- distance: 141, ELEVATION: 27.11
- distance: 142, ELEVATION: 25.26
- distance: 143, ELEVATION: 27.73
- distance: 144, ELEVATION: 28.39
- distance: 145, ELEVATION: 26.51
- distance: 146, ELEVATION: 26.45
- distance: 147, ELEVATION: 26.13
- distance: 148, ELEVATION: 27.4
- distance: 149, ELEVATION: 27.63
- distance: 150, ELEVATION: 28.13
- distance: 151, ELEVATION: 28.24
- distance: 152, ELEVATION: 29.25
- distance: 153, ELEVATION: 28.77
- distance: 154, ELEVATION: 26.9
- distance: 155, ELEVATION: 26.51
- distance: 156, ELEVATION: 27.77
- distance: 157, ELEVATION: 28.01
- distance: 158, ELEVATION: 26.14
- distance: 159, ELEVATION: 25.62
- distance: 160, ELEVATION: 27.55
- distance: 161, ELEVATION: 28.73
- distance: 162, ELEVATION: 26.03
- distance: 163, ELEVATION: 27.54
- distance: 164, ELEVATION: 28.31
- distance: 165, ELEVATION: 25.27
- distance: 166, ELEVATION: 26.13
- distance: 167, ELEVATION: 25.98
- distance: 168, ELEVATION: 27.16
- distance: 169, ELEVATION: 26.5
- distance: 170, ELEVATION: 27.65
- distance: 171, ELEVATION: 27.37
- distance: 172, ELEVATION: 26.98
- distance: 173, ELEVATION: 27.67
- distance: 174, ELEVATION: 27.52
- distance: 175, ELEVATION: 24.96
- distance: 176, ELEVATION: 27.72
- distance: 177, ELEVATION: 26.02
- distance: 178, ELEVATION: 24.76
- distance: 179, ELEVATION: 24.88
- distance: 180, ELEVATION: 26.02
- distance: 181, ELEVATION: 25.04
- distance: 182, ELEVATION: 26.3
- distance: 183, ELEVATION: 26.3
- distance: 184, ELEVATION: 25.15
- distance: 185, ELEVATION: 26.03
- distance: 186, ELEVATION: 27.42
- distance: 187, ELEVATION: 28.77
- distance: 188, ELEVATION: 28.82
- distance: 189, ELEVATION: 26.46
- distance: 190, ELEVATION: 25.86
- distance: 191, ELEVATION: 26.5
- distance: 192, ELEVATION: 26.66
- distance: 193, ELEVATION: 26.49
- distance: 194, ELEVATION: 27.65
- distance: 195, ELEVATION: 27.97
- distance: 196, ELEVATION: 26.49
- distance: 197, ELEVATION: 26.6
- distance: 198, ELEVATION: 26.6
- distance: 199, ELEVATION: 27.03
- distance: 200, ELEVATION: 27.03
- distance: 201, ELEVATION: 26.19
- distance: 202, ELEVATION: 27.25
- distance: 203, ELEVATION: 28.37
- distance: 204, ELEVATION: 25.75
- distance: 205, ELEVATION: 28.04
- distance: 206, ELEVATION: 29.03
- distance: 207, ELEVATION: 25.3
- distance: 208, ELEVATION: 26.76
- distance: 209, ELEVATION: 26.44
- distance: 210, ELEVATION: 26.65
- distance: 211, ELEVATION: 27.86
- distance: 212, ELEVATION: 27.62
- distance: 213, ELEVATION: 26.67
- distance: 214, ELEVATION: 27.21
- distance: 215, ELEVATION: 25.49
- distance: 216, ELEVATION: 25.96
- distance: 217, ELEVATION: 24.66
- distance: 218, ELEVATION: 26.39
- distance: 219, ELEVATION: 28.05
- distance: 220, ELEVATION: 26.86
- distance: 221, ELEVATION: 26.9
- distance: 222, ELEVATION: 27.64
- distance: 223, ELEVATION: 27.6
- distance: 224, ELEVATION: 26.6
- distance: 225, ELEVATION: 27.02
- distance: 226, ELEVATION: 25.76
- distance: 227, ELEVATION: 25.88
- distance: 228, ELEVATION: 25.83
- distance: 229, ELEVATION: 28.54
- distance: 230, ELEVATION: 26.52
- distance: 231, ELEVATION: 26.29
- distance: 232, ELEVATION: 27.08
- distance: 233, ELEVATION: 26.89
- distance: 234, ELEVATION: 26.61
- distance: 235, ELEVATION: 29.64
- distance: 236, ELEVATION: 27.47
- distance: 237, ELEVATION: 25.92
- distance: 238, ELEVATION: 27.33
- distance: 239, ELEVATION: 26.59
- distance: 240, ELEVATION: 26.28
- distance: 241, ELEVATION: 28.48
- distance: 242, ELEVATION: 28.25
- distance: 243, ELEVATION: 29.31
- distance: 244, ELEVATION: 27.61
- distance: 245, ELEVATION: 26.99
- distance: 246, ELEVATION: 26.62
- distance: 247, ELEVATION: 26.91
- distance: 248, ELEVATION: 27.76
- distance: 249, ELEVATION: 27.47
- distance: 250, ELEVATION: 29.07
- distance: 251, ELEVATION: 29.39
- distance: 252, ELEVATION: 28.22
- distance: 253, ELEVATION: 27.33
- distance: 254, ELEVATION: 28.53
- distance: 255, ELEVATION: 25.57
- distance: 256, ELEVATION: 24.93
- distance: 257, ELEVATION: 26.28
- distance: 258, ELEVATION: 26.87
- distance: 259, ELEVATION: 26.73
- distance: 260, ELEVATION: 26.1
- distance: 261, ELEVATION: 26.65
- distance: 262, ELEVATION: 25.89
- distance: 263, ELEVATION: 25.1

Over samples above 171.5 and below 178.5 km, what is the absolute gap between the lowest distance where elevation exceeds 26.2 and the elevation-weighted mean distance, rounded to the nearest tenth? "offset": 2.9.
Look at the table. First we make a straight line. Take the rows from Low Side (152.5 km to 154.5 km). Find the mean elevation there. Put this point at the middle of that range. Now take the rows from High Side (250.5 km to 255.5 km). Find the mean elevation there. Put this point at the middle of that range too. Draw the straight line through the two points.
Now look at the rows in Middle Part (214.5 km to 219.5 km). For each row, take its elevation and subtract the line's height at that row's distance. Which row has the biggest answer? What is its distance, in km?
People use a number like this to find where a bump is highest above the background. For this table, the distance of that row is 219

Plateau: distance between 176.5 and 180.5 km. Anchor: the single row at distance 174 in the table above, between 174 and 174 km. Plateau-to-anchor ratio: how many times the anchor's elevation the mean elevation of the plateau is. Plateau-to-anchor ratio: 0.92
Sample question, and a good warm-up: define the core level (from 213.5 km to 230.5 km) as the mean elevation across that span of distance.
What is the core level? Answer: 26.64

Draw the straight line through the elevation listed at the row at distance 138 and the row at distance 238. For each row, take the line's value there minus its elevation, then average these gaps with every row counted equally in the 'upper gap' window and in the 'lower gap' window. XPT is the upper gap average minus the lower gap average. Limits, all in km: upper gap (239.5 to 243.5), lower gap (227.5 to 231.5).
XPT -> -1.1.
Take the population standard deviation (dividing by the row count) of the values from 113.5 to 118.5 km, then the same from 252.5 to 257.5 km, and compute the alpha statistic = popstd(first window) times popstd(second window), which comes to 1.1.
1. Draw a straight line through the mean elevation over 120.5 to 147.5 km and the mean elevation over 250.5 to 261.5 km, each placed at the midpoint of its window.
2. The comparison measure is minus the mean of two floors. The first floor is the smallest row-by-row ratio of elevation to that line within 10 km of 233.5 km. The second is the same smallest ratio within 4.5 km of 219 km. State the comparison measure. -0.937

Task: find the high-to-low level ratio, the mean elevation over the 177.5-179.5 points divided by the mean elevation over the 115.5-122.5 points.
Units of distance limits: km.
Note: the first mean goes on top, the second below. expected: 0.90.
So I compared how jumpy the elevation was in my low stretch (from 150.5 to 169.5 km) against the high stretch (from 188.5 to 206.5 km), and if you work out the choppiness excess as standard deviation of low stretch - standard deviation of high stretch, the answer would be 0.3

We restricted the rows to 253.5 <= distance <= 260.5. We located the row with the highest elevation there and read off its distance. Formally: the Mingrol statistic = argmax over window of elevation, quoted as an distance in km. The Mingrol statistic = 254 km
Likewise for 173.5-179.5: 176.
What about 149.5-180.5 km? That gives 152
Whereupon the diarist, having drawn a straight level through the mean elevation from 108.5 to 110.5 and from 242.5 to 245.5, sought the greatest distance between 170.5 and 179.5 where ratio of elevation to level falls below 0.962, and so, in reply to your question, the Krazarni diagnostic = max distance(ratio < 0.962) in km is 179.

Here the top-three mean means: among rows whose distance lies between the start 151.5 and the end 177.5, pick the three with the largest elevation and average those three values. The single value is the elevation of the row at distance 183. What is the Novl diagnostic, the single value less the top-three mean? -2.6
